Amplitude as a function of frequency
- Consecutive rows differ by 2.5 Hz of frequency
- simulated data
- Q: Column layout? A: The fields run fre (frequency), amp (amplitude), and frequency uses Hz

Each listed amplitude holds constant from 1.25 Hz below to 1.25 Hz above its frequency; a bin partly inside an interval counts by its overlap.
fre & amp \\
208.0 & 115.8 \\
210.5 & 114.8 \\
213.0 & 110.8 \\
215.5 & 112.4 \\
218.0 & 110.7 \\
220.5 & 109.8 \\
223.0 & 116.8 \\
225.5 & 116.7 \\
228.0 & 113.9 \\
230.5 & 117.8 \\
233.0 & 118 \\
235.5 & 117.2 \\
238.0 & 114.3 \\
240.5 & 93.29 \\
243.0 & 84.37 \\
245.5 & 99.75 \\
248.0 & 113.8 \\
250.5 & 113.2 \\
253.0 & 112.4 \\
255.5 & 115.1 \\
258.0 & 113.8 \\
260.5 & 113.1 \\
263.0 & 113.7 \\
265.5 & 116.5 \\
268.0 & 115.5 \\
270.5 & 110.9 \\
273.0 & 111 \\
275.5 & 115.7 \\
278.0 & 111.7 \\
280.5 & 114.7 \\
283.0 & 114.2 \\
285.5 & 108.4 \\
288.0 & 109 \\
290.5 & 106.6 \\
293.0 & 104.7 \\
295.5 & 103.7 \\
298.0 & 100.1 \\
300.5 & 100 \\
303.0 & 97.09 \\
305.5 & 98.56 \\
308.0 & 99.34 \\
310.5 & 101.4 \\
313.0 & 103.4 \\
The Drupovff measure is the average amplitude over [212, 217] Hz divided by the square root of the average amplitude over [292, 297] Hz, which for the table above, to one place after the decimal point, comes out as 10.9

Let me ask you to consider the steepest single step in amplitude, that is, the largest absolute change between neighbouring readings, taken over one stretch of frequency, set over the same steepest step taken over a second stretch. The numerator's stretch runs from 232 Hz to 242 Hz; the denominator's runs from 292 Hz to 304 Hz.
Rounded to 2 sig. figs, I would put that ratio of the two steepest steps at 5.8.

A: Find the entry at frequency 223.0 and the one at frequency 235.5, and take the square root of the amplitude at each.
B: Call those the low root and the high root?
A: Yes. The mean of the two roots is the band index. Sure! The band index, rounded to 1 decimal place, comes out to 10.8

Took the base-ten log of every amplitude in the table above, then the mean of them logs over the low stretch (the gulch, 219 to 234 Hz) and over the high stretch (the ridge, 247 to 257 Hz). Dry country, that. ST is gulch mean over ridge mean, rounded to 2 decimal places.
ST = 1.00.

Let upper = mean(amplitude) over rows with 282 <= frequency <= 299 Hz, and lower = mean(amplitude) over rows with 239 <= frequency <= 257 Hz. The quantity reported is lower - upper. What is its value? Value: -2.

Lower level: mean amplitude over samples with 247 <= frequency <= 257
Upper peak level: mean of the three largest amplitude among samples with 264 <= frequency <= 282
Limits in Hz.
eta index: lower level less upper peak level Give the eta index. -2.3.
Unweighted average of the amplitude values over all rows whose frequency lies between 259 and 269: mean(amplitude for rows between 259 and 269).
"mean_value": 114.7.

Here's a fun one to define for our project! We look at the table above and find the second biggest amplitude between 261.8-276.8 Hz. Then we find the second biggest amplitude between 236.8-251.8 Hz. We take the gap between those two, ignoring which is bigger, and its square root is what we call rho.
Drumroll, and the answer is 1.4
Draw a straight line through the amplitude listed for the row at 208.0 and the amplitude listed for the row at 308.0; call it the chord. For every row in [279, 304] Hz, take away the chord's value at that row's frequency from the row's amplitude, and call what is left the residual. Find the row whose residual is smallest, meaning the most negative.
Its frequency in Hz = 303.0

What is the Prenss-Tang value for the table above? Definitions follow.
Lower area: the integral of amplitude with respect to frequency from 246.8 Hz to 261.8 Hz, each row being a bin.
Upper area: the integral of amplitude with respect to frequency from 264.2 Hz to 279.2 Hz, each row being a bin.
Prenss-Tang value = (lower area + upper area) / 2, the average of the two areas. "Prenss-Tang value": 1703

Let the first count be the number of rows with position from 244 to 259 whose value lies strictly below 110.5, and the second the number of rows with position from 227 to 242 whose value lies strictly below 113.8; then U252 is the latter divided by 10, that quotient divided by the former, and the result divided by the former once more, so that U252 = 0.100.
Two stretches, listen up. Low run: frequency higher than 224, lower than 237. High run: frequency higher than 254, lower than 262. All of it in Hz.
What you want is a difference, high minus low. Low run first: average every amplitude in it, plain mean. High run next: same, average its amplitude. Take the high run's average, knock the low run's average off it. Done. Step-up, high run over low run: -2.7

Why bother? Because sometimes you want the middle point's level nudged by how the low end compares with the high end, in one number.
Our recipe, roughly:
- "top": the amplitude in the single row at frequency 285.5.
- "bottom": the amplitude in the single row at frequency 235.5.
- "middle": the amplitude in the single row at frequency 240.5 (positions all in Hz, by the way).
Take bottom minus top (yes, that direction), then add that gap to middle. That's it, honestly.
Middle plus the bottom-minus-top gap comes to 102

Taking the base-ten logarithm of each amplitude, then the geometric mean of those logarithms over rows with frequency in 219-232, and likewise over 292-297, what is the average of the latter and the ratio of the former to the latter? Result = 1.52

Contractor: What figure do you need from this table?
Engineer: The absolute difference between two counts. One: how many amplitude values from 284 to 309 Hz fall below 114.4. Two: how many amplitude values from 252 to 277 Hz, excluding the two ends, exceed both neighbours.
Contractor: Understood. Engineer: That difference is 8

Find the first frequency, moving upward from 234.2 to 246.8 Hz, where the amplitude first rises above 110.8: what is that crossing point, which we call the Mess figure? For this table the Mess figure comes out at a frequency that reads 235.5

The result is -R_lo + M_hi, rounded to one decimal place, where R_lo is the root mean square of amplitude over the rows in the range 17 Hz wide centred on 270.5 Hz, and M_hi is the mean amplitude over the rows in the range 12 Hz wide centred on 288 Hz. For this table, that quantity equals -5.0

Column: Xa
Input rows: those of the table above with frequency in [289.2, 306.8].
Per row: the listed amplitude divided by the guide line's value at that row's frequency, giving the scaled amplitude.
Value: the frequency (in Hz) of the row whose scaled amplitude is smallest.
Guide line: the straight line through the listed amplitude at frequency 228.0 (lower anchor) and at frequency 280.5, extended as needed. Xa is 303.0 Hz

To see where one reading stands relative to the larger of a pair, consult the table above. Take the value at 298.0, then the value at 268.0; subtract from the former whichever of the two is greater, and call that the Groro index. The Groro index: -15.4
